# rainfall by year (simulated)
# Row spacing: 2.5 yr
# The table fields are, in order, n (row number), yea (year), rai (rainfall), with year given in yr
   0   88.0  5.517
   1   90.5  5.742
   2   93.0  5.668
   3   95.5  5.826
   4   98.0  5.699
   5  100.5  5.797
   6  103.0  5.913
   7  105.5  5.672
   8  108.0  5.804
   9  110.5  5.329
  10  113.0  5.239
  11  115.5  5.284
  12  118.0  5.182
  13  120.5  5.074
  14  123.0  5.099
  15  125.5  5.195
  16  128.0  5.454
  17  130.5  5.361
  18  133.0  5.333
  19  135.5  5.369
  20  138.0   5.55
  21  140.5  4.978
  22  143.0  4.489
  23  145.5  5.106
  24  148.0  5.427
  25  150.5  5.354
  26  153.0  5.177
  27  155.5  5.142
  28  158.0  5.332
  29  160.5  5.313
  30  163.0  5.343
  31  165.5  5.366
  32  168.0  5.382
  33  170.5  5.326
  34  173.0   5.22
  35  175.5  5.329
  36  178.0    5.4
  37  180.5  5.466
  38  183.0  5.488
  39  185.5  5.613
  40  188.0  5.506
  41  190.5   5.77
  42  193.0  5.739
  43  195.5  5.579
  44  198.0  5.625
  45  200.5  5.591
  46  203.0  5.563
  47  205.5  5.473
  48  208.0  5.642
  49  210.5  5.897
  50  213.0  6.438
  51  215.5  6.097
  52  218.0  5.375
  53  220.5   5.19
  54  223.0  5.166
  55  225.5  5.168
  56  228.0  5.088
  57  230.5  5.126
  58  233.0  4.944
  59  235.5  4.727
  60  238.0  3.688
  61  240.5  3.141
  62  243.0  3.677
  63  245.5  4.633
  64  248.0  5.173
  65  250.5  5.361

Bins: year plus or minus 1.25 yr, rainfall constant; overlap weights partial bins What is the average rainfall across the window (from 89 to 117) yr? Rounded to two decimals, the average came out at 5.63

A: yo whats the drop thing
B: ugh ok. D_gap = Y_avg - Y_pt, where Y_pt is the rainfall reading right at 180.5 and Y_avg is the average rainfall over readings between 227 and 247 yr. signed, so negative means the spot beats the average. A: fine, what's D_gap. -1.1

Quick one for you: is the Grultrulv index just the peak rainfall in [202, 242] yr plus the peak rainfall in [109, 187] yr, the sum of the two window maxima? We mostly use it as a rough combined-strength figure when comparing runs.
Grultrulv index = 12.1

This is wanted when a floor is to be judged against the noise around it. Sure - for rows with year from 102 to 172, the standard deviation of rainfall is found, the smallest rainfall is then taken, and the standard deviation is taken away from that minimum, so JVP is 4.2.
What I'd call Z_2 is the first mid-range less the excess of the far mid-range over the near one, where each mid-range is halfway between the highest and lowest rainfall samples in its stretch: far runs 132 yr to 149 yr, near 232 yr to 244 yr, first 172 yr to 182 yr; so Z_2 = 4.4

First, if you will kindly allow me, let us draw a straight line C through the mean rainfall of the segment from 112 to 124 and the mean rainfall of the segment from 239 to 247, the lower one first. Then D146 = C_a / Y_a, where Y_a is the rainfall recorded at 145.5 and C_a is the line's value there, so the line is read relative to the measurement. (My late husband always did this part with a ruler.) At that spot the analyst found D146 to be 0.96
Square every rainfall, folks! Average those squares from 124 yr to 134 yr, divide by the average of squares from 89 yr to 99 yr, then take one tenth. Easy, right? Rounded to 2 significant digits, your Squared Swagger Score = 0.087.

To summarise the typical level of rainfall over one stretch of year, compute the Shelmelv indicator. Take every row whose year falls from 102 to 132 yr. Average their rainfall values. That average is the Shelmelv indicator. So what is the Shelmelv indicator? 5.38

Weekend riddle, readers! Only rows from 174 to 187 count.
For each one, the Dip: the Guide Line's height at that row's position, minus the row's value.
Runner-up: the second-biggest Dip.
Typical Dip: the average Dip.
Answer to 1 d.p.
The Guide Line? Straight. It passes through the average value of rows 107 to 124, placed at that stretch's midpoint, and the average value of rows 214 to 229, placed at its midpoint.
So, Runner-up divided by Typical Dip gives 0.6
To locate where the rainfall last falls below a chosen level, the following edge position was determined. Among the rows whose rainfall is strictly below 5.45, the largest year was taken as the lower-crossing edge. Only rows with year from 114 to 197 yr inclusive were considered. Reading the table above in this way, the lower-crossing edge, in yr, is 178.0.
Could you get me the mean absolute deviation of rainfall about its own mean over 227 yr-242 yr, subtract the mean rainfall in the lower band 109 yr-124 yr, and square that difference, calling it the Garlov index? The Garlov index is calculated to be 20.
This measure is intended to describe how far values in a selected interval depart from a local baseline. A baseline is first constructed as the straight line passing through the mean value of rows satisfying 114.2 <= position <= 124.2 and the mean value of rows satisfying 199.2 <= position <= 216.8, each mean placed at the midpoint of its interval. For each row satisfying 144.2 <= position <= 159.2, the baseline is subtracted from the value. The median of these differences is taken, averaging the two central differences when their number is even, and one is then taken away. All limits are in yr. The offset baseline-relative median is -1.173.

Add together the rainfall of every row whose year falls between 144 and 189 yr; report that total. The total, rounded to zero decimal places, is 96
